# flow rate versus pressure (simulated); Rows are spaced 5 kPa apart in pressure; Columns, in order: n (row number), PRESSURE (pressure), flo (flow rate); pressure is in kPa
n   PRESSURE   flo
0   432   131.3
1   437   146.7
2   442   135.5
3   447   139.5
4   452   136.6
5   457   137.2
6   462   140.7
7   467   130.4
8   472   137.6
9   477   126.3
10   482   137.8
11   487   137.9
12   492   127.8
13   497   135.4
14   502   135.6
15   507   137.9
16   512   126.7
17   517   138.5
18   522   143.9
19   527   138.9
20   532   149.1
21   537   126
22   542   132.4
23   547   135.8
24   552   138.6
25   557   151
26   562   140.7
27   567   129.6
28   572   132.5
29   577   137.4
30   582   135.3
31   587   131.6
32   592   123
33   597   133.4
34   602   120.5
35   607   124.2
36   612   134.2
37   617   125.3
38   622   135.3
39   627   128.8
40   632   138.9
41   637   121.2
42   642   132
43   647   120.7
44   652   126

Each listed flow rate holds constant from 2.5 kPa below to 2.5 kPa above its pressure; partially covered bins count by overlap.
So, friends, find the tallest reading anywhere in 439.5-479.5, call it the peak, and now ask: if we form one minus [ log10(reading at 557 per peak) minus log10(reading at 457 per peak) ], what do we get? 0.96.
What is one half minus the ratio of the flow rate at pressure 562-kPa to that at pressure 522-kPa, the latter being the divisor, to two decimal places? -0.48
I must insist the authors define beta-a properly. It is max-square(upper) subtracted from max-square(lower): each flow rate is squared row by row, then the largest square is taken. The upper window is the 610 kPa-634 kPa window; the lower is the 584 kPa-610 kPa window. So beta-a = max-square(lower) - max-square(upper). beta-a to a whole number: -1498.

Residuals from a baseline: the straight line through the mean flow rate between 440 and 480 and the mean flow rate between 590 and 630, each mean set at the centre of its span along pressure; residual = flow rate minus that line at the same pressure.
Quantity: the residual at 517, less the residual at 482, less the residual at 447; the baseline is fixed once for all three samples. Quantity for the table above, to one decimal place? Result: -1.0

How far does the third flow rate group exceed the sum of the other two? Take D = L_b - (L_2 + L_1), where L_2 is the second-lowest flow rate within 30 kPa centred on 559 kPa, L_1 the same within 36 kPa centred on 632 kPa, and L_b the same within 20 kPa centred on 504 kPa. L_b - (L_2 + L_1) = -118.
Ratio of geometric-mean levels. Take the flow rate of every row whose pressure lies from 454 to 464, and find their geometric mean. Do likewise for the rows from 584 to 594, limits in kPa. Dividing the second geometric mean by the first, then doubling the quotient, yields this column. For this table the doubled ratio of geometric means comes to 1.83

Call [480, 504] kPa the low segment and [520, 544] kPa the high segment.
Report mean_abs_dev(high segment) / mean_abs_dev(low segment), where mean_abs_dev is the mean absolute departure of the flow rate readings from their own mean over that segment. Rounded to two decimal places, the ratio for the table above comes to 2.50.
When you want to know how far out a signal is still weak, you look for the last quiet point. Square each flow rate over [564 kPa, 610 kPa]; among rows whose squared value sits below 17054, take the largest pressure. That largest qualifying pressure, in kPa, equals 607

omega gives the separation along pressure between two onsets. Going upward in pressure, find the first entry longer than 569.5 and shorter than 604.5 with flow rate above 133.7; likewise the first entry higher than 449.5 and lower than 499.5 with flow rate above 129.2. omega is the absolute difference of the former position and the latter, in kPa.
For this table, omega 125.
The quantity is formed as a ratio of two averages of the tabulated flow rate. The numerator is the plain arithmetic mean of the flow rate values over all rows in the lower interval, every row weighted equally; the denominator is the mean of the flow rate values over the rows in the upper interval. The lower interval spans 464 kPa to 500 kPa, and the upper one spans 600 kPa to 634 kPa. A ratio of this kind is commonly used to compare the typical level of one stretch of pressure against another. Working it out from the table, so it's 1.03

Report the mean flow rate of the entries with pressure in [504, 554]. 137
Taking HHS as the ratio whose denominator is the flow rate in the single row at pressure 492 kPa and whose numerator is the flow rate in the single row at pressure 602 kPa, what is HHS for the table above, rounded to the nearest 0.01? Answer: 0.94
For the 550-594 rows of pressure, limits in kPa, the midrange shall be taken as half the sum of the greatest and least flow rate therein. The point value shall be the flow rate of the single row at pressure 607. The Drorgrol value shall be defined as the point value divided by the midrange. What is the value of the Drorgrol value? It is 0.91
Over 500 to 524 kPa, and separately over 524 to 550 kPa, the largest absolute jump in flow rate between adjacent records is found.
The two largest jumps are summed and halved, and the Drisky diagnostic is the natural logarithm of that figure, 2.86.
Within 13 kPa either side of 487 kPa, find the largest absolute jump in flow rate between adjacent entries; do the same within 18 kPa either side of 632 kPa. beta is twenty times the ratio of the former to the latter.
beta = 13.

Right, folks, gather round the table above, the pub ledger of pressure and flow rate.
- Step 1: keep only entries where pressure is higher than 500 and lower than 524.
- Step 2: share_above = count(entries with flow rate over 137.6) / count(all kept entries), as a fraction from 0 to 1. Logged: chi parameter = 0.60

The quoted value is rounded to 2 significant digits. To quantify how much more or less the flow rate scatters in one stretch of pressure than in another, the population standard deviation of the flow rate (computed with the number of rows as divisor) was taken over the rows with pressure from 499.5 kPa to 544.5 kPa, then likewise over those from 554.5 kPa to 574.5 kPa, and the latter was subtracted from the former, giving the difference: -1.2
